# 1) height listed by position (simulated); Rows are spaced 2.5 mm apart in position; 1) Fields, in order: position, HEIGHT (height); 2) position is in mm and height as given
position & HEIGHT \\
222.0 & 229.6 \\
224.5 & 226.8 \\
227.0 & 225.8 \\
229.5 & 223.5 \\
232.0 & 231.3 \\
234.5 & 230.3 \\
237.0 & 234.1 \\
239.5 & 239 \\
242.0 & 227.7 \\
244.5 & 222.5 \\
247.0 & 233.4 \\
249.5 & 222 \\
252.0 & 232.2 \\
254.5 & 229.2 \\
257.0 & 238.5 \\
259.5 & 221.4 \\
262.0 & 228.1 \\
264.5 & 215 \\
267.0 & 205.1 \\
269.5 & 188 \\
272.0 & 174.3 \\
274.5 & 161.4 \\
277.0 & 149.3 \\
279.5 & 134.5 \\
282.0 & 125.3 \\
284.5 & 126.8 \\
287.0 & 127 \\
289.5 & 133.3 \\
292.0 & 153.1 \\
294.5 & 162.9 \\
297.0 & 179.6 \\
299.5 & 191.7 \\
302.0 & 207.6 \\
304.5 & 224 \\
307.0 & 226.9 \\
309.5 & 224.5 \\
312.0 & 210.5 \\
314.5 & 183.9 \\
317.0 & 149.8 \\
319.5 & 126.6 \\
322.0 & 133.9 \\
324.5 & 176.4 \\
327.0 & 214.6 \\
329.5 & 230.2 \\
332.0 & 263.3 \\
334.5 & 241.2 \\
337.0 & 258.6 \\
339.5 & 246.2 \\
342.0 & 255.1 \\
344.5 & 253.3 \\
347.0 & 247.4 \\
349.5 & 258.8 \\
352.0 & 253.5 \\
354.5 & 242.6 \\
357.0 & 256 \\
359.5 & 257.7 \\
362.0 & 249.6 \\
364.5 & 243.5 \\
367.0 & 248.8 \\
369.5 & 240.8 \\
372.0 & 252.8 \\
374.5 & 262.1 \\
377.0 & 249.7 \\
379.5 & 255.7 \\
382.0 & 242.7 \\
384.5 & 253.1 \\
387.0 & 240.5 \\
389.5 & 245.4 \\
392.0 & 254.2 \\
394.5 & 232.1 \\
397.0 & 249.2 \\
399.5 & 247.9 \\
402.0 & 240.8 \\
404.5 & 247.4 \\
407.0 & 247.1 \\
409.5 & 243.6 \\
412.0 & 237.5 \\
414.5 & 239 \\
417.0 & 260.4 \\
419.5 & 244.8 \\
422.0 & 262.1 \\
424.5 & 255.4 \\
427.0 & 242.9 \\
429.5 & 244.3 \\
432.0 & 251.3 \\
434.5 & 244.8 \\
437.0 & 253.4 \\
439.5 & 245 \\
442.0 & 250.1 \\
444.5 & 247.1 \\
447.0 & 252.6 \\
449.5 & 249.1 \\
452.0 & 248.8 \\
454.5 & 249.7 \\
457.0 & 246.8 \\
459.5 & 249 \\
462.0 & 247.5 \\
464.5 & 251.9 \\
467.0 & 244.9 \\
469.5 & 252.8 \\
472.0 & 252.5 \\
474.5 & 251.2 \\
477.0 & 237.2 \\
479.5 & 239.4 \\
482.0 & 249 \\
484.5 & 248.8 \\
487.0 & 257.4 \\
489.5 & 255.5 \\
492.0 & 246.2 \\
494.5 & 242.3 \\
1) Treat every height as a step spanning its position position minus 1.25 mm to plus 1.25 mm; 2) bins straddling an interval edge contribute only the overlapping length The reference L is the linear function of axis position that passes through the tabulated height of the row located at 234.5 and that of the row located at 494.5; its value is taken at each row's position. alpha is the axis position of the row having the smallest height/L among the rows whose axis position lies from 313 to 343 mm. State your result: 319.5 mm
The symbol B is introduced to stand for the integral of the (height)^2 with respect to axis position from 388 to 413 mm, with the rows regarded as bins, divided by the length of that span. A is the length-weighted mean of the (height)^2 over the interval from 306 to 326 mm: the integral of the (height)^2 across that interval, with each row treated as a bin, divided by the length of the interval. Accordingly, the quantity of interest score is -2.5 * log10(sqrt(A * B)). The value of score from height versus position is -11.6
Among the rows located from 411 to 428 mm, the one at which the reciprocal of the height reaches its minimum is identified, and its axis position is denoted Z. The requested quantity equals 422.0 mm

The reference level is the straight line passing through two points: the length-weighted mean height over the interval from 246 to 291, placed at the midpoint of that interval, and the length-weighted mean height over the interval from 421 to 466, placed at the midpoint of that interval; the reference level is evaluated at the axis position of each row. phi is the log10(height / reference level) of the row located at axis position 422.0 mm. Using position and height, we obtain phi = 0.04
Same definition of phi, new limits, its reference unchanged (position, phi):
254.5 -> 0.10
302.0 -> 0.02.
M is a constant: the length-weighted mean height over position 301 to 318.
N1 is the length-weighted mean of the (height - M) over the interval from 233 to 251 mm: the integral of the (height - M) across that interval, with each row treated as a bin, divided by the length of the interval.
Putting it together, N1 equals 25.3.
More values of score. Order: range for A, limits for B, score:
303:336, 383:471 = -11.8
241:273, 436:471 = -11.8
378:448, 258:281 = -11.7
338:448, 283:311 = -11.6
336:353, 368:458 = -12.0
